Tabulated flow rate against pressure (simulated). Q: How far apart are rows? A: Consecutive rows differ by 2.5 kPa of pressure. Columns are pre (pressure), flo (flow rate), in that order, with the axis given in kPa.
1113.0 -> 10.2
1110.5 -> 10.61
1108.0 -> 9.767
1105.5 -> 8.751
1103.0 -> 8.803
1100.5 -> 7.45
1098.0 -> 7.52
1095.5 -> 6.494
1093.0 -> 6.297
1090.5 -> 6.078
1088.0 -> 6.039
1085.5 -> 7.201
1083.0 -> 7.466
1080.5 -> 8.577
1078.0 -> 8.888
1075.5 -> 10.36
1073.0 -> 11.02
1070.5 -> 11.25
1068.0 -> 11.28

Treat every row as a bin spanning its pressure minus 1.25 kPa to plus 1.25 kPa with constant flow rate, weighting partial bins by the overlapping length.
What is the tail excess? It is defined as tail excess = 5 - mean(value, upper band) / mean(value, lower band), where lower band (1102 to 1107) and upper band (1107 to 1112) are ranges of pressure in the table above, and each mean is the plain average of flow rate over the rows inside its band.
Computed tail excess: 3.84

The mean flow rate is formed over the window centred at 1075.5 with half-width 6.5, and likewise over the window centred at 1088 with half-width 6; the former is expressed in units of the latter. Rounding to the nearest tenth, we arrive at 1.5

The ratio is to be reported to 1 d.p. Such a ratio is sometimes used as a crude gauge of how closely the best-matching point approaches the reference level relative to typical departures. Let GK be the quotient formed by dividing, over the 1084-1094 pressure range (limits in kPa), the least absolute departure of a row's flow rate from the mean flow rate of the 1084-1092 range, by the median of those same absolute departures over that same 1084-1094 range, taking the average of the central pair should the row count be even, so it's 0.4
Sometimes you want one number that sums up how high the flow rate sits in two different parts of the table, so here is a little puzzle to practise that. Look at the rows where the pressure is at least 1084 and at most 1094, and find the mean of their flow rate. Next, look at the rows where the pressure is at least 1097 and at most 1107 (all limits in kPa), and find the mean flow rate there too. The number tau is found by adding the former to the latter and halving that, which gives 7.3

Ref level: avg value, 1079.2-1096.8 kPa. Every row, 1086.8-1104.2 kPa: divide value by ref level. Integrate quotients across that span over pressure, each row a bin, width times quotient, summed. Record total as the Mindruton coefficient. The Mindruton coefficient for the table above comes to 18 kPa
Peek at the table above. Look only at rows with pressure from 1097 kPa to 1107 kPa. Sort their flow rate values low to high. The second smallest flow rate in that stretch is 7.52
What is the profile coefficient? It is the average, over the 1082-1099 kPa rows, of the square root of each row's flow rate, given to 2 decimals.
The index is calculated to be 2.59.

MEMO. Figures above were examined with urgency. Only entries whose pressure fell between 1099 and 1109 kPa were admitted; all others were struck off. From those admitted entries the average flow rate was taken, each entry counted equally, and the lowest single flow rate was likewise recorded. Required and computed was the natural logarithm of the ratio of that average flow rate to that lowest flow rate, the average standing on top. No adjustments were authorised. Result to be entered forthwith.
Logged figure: 0.15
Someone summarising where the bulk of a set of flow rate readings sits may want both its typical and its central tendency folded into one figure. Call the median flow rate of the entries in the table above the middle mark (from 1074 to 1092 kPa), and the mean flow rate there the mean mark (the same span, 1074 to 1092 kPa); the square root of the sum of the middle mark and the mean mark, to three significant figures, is 3.91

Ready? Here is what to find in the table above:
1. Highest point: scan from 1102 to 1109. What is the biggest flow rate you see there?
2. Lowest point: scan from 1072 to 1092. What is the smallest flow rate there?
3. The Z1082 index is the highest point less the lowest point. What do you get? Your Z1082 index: 3.7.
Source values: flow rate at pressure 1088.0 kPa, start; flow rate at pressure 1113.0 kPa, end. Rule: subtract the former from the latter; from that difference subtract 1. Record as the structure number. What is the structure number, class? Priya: 3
